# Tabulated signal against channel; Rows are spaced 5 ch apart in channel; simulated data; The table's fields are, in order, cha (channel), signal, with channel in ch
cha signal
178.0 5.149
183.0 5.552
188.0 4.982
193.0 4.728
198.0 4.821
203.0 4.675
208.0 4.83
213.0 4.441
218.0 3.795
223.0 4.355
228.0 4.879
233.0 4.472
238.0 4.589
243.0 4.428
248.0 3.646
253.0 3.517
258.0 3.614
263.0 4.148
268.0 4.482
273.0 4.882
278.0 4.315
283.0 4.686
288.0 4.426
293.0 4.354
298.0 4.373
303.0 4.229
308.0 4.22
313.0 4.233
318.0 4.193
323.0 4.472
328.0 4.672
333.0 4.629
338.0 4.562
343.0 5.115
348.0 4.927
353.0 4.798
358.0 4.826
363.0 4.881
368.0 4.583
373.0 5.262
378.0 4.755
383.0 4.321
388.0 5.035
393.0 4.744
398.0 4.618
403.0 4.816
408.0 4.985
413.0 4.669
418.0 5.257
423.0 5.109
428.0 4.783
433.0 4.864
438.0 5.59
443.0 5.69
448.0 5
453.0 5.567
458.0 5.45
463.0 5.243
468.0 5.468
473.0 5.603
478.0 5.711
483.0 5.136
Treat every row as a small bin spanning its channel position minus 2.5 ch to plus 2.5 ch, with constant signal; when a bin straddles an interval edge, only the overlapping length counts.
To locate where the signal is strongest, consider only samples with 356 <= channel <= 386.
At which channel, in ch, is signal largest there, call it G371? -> 373.0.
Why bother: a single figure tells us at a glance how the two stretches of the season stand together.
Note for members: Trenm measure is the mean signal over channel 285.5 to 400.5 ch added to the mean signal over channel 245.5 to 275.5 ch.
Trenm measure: 8.7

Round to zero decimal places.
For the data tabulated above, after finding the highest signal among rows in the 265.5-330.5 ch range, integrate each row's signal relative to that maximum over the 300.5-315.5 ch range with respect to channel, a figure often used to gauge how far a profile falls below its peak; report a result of -10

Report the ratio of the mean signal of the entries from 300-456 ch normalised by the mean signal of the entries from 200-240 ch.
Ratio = 1.07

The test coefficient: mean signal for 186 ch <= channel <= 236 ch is 4.6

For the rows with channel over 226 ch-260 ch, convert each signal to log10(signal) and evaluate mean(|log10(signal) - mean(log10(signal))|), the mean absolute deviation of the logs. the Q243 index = 0.052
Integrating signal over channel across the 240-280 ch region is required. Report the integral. 165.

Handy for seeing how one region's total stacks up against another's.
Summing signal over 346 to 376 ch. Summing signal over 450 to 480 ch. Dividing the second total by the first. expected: 1.13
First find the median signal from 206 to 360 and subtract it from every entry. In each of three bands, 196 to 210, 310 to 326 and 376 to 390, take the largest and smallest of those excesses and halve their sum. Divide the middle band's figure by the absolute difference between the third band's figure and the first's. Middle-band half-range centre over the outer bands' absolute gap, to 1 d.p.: -1.5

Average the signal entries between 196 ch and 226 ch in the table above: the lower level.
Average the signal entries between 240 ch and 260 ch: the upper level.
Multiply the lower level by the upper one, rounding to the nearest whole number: 17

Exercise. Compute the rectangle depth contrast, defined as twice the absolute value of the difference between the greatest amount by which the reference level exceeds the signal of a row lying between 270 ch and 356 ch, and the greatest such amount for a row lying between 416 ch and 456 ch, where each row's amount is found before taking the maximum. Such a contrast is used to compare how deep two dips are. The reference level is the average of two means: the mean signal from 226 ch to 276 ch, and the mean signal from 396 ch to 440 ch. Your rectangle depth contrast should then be 1.2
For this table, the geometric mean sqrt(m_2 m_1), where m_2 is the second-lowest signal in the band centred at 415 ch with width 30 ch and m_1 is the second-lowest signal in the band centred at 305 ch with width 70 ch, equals 4.5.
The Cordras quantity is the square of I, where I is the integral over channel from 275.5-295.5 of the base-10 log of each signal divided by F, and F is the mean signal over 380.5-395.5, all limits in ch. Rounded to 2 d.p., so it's 0.24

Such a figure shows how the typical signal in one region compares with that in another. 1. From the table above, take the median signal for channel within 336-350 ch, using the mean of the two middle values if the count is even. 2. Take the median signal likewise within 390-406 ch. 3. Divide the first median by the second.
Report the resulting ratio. 1.04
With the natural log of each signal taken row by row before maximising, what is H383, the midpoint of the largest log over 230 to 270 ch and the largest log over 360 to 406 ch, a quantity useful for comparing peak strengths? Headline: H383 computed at 1.59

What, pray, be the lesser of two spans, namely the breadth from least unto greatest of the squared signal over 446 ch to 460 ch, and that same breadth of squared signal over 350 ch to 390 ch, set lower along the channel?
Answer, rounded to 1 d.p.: 6.0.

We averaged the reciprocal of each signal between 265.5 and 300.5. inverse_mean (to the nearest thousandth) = 0.222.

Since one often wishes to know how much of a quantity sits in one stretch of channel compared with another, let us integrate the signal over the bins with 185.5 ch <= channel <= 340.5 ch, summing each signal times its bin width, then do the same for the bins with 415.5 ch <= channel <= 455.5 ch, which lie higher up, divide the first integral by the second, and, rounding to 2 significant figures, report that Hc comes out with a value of 3.3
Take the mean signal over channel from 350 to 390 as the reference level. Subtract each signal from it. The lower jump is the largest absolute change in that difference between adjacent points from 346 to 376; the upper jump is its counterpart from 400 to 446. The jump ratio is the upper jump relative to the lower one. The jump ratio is 1.1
